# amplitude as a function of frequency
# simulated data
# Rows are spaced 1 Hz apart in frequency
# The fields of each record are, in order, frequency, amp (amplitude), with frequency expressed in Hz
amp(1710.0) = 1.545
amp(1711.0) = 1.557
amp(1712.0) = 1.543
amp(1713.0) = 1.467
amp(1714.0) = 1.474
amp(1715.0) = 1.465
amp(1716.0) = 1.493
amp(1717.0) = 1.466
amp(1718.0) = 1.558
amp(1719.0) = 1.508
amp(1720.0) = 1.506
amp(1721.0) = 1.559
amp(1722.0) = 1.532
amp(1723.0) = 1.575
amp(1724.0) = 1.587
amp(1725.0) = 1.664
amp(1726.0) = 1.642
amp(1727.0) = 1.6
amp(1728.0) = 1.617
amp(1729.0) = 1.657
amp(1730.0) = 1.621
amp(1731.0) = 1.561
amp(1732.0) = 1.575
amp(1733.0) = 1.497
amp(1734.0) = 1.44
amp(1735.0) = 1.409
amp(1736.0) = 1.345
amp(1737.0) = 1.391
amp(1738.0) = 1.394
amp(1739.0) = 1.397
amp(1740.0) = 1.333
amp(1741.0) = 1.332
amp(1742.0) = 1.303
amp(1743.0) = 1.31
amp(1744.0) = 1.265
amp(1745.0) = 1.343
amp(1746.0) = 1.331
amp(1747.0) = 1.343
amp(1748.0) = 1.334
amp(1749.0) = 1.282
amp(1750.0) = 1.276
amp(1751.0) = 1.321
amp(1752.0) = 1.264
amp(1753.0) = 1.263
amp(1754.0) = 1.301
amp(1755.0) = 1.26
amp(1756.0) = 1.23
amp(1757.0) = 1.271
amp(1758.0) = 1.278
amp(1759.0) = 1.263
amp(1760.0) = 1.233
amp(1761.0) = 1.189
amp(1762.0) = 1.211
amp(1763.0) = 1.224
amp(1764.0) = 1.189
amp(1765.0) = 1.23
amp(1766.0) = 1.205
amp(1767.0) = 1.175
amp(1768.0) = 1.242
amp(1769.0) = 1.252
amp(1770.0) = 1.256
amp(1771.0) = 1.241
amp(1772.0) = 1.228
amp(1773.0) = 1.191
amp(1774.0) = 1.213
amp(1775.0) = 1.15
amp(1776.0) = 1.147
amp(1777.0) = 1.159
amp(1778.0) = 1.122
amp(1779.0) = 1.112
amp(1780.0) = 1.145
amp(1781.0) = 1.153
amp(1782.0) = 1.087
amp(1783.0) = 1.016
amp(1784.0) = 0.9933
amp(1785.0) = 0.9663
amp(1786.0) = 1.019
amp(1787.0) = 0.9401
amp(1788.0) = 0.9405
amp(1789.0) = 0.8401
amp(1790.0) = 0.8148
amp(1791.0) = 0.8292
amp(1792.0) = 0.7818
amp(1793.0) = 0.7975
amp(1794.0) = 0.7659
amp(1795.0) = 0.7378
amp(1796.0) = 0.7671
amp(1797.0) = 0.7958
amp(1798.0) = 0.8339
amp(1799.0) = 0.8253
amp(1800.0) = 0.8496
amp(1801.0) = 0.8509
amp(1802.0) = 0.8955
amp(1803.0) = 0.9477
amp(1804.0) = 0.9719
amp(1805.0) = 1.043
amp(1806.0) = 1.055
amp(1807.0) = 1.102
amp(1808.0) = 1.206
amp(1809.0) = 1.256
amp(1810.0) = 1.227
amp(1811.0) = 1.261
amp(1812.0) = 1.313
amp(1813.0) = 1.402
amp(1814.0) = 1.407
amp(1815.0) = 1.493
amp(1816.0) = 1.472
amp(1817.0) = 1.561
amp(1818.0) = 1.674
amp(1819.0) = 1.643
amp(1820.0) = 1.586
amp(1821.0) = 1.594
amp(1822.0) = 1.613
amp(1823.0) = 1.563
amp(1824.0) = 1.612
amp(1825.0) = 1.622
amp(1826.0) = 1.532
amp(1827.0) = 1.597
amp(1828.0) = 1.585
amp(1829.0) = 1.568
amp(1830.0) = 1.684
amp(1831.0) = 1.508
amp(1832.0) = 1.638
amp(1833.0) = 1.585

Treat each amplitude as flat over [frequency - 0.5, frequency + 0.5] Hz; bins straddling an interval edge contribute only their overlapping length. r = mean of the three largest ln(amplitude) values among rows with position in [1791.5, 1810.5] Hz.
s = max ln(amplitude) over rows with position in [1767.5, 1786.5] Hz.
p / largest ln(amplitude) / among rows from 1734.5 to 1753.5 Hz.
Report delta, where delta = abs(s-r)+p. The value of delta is 0.36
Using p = 0.343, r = 0.207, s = 0.23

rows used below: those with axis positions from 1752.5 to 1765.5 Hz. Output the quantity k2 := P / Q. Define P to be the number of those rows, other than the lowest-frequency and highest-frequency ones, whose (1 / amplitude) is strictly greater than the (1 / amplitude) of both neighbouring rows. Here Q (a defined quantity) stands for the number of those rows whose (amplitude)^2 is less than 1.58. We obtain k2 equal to 0.43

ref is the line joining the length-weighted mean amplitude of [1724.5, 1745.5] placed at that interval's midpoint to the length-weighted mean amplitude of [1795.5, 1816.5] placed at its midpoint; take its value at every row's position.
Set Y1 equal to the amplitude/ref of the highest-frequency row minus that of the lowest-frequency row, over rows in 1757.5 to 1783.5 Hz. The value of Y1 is -0.114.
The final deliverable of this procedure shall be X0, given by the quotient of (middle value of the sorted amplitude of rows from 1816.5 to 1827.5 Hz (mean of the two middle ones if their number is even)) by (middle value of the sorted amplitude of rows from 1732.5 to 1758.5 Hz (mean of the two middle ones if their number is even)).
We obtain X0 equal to 1.2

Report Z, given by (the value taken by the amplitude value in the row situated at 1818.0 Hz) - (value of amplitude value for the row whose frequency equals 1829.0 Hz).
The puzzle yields 0.1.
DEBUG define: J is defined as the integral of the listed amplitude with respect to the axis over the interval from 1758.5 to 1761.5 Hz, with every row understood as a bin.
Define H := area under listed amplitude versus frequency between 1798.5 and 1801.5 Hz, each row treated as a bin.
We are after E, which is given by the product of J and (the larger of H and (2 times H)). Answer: 18.6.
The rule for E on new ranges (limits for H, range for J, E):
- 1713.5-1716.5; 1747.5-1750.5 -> 34.5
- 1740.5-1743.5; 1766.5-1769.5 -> 28.9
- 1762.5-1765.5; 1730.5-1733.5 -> 33.8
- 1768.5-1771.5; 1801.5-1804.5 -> 21.1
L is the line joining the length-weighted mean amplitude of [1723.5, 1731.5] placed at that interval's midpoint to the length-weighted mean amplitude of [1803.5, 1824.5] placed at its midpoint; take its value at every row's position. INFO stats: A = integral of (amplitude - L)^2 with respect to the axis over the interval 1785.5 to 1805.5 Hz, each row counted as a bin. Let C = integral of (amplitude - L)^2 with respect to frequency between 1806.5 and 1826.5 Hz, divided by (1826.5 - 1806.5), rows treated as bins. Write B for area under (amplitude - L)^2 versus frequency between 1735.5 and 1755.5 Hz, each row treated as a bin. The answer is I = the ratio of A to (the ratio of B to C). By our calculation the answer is 0.21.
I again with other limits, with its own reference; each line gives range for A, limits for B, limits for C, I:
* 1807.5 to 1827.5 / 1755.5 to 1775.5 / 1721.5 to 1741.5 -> 0.01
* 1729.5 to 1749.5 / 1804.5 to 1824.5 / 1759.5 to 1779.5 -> 0.09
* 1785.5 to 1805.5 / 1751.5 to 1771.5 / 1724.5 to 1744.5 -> 0.13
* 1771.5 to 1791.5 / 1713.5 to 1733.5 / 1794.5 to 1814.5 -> 3.45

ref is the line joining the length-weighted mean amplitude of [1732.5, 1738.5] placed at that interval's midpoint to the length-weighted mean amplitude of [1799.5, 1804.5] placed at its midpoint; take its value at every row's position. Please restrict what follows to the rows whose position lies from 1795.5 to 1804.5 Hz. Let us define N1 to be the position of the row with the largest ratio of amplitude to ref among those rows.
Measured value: 1804.0 Hz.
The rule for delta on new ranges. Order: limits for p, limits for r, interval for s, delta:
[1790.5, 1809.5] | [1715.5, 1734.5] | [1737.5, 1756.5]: 0.40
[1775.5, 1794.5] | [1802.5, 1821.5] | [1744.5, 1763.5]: 0.35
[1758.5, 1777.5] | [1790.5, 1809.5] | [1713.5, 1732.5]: 0.57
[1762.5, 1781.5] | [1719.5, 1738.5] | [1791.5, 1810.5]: 0.50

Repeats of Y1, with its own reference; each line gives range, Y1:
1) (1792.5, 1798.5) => 0.048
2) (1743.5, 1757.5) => 0.049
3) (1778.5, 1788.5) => -0.109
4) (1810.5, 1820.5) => 0.372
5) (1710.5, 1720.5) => -0.003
